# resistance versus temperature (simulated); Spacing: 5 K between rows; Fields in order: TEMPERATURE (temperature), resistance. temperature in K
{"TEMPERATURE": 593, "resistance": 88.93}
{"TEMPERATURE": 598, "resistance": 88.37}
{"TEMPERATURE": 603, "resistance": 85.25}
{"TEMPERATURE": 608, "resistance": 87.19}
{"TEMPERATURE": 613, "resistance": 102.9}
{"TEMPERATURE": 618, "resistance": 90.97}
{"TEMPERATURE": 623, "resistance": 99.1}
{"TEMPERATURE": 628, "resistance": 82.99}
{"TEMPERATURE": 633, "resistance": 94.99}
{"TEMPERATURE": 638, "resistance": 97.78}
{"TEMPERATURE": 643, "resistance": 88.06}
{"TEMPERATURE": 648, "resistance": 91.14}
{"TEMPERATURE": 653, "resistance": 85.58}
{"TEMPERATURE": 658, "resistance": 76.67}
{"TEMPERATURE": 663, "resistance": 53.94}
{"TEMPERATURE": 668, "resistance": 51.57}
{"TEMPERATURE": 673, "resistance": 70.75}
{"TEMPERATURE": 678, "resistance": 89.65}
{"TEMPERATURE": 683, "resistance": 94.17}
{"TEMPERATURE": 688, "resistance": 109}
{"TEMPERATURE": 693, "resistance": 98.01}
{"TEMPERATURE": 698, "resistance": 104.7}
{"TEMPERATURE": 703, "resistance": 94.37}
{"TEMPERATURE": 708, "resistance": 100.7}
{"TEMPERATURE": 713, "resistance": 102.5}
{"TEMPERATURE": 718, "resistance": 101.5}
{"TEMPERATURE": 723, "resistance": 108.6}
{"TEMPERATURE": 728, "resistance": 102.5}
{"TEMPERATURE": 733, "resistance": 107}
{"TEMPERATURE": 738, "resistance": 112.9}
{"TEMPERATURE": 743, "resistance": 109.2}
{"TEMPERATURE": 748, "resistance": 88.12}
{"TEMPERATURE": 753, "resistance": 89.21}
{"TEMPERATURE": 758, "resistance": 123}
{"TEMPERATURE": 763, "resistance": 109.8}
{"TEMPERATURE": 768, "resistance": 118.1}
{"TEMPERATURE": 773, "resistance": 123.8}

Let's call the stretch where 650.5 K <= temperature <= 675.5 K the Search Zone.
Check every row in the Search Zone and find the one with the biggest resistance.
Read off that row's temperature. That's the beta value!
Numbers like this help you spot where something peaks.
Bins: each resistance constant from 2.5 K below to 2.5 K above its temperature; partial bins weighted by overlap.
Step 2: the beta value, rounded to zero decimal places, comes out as 653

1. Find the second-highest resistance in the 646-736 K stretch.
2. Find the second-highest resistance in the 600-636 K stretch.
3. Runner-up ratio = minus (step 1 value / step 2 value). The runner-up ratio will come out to -1.10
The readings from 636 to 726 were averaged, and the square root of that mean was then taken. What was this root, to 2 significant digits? 9.5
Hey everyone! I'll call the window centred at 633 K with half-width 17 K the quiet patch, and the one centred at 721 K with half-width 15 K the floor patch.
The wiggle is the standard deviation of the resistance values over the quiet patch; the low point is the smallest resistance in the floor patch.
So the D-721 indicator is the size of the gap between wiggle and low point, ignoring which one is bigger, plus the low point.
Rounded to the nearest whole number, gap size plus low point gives 196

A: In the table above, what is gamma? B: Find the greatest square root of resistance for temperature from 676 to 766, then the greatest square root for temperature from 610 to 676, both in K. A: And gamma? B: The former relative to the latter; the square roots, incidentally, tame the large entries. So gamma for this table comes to 1.09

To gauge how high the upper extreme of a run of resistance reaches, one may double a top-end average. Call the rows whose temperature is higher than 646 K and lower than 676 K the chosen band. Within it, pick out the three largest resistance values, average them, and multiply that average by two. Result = 169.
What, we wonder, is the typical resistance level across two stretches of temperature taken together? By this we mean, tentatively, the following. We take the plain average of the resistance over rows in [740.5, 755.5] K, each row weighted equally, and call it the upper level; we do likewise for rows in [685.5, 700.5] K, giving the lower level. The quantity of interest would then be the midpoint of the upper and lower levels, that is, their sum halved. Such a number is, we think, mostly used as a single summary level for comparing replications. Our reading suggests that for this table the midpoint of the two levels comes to 100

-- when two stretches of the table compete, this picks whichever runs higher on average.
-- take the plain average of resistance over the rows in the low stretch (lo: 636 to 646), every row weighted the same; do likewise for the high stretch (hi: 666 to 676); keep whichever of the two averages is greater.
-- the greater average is 93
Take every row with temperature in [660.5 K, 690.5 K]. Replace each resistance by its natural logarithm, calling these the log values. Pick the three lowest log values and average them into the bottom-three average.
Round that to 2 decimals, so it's 4.06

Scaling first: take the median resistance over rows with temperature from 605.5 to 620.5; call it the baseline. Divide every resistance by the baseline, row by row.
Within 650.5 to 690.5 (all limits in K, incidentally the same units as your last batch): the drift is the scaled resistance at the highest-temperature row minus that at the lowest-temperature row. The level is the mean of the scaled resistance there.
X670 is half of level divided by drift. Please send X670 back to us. 1.7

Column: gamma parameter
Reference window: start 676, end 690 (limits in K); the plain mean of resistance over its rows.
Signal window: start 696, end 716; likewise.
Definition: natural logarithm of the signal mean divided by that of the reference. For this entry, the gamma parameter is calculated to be 0.0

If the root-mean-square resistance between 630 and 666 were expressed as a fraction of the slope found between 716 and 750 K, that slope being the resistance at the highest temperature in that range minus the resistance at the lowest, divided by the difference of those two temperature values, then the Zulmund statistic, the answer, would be -191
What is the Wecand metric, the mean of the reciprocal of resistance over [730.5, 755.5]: 0.0100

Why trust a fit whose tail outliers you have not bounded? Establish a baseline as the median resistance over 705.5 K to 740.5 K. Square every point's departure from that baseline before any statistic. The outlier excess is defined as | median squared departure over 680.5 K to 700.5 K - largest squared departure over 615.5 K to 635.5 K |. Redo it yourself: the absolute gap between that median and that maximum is 349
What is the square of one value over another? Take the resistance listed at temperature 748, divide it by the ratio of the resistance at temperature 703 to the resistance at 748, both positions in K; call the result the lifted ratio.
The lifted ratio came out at 82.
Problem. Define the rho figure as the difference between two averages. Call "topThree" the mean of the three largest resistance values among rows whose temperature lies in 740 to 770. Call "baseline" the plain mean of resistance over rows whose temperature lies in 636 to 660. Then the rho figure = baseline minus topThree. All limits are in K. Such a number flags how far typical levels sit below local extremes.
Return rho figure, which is -29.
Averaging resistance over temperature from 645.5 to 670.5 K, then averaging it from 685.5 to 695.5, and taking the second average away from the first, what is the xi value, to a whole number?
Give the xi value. -32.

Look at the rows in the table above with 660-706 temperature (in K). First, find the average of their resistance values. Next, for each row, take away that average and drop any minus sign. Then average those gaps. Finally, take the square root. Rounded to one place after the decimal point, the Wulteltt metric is 4.2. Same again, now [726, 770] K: 3.0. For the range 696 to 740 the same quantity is 2.0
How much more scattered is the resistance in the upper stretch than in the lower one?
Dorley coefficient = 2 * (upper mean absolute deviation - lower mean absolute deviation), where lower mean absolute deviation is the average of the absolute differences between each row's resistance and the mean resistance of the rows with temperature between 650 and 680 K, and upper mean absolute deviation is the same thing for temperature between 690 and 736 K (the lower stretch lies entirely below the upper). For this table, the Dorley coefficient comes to -19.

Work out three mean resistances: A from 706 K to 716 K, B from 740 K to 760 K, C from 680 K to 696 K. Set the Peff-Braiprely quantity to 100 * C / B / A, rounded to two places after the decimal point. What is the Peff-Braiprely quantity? 0.97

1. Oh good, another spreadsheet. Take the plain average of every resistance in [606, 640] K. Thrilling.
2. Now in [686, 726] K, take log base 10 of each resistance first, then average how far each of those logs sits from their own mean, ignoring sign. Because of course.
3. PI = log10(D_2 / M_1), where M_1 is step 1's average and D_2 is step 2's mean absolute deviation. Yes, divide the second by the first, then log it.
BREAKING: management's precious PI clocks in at -3.8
